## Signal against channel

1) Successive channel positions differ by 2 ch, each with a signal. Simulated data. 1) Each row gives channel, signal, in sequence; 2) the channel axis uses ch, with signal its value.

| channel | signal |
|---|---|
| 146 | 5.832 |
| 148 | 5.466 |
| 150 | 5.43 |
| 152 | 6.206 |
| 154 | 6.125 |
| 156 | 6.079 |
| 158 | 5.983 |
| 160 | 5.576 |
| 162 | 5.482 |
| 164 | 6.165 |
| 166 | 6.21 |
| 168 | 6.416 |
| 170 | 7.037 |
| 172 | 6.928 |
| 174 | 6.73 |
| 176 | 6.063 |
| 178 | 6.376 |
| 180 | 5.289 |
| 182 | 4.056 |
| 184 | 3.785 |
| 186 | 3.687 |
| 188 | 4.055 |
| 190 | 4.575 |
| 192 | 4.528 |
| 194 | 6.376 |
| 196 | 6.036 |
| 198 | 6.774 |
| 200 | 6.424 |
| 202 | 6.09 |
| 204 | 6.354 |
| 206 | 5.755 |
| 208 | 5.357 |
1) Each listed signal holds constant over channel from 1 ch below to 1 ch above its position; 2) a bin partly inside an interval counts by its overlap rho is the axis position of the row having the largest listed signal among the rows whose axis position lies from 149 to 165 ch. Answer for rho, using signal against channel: 152 ch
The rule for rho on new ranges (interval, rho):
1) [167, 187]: 170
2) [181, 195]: 194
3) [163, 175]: 170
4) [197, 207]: 198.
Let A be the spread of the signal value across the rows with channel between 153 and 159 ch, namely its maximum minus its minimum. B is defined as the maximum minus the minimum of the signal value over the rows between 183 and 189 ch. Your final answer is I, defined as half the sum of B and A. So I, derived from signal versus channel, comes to 0.3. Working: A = 0.1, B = 0.37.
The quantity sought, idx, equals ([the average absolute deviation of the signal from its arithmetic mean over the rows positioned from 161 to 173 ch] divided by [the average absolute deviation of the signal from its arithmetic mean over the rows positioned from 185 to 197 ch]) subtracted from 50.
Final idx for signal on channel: 49.5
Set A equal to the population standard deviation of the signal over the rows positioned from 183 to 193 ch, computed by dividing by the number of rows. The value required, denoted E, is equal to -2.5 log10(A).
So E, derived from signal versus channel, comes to 1.09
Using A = 0.37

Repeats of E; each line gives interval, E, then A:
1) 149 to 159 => 1.39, 0.28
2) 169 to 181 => 0.56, 0.60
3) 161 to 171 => 0.75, 0.50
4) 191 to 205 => 0.43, 0.67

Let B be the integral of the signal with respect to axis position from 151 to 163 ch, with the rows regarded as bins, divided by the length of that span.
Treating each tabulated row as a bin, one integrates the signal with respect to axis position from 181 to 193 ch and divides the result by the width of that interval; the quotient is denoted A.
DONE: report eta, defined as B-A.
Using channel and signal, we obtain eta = 1.8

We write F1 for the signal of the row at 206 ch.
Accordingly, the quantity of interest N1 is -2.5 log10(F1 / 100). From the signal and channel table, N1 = 3.10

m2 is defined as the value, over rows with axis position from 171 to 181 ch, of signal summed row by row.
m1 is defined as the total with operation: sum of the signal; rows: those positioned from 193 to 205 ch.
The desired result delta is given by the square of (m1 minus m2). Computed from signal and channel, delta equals 44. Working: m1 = 38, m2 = 31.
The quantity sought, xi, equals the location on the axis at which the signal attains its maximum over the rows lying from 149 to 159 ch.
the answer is 152 ch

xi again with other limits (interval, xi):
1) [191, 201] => 198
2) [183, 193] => 190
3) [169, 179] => 170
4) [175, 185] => 178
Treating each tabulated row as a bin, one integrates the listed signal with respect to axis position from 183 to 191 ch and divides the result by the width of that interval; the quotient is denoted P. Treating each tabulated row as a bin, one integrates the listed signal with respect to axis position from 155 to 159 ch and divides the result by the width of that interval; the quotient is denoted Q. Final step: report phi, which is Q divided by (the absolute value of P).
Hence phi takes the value 1.5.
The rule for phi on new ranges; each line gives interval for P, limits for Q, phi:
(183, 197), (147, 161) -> 1.2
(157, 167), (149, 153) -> 1.0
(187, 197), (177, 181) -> 1.1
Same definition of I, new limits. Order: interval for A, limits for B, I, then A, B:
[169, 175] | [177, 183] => 1.3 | 0.3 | 2.32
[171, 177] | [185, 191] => 0.9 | 0.9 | 0.89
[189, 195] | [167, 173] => 1.2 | 1.8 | 0.62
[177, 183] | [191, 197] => 2.1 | 2.3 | 1.85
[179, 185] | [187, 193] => 1.0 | 1.5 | 0.52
